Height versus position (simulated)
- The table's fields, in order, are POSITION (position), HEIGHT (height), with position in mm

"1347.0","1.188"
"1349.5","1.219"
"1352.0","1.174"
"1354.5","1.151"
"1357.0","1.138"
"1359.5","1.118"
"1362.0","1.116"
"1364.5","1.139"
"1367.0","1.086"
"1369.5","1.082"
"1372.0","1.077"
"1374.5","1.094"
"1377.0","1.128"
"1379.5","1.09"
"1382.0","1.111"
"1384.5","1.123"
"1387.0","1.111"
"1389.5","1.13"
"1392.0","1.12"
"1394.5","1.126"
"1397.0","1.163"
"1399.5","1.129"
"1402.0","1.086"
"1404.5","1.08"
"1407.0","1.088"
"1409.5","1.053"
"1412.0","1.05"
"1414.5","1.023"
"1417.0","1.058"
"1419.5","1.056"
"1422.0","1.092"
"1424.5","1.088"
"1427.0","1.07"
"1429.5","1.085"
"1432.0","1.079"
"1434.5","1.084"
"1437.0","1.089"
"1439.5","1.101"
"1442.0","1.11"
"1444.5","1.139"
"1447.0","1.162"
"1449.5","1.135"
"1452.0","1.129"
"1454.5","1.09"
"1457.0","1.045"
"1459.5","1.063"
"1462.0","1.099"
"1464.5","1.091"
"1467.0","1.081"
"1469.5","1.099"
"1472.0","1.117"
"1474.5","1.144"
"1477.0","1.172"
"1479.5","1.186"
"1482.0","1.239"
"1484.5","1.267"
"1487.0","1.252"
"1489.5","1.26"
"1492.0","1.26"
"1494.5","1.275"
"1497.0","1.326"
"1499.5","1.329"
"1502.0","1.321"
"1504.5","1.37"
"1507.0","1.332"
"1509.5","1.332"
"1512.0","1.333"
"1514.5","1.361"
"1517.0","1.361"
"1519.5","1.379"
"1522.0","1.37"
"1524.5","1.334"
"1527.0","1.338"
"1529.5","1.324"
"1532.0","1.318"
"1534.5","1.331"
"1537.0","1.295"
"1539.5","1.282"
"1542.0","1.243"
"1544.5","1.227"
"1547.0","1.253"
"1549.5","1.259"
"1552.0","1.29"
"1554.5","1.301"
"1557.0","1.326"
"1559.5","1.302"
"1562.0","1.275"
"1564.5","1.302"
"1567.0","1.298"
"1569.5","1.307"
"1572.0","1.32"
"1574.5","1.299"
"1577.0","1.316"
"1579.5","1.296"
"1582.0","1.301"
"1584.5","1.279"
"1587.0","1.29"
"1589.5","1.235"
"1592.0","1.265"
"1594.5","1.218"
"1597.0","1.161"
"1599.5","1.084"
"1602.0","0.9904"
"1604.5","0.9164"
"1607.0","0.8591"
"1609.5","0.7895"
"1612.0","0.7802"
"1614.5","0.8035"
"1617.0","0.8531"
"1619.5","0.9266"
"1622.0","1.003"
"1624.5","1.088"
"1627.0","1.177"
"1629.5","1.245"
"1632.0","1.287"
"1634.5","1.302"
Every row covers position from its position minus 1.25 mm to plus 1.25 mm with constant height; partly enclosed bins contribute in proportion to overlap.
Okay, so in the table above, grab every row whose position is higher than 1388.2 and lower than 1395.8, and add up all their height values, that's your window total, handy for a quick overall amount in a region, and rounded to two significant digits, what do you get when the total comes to 3.4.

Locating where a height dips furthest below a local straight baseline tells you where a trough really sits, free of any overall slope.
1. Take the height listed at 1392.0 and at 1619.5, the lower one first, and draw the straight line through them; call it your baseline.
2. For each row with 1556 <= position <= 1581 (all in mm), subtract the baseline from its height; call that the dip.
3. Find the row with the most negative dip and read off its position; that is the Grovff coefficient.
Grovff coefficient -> 1562.0 mm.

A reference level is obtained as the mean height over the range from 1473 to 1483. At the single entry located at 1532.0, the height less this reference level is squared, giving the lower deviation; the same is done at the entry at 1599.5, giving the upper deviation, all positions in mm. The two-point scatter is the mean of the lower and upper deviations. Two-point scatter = 0.014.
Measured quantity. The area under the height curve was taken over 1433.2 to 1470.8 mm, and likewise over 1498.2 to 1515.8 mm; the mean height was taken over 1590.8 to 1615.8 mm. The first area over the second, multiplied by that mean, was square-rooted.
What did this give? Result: 1.3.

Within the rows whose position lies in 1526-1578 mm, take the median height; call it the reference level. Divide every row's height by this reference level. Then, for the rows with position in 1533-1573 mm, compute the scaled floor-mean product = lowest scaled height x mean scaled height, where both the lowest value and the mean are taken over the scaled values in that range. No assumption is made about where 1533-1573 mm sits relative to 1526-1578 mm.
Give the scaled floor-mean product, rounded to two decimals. 0.93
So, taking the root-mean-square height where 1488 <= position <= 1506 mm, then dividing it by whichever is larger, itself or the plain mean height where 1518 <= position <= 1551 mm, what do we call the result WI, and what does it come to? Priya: 1.000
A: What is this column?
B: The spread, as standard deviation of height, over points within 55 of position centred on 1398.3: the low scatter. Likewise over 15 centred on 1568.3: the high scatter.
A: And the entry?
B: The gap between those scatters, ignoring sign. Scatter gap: 0.019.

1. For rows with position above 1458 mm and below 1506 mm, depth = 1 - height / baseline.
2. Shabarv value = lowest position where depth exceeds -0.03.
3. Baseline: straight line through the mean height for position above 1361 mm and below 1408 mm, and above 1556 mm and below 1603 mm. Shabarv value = 1459.5 mm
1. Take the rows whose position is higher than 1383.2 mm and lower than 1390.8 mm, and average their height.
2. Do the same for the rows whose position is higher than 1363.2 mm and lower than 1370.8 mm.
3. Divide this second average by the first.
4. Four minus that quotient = 3.02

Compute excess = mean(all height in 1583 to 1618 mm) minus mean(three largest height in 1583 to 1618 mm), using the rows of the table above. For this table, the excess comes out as -0.24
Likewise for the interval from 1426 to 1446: -0.02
